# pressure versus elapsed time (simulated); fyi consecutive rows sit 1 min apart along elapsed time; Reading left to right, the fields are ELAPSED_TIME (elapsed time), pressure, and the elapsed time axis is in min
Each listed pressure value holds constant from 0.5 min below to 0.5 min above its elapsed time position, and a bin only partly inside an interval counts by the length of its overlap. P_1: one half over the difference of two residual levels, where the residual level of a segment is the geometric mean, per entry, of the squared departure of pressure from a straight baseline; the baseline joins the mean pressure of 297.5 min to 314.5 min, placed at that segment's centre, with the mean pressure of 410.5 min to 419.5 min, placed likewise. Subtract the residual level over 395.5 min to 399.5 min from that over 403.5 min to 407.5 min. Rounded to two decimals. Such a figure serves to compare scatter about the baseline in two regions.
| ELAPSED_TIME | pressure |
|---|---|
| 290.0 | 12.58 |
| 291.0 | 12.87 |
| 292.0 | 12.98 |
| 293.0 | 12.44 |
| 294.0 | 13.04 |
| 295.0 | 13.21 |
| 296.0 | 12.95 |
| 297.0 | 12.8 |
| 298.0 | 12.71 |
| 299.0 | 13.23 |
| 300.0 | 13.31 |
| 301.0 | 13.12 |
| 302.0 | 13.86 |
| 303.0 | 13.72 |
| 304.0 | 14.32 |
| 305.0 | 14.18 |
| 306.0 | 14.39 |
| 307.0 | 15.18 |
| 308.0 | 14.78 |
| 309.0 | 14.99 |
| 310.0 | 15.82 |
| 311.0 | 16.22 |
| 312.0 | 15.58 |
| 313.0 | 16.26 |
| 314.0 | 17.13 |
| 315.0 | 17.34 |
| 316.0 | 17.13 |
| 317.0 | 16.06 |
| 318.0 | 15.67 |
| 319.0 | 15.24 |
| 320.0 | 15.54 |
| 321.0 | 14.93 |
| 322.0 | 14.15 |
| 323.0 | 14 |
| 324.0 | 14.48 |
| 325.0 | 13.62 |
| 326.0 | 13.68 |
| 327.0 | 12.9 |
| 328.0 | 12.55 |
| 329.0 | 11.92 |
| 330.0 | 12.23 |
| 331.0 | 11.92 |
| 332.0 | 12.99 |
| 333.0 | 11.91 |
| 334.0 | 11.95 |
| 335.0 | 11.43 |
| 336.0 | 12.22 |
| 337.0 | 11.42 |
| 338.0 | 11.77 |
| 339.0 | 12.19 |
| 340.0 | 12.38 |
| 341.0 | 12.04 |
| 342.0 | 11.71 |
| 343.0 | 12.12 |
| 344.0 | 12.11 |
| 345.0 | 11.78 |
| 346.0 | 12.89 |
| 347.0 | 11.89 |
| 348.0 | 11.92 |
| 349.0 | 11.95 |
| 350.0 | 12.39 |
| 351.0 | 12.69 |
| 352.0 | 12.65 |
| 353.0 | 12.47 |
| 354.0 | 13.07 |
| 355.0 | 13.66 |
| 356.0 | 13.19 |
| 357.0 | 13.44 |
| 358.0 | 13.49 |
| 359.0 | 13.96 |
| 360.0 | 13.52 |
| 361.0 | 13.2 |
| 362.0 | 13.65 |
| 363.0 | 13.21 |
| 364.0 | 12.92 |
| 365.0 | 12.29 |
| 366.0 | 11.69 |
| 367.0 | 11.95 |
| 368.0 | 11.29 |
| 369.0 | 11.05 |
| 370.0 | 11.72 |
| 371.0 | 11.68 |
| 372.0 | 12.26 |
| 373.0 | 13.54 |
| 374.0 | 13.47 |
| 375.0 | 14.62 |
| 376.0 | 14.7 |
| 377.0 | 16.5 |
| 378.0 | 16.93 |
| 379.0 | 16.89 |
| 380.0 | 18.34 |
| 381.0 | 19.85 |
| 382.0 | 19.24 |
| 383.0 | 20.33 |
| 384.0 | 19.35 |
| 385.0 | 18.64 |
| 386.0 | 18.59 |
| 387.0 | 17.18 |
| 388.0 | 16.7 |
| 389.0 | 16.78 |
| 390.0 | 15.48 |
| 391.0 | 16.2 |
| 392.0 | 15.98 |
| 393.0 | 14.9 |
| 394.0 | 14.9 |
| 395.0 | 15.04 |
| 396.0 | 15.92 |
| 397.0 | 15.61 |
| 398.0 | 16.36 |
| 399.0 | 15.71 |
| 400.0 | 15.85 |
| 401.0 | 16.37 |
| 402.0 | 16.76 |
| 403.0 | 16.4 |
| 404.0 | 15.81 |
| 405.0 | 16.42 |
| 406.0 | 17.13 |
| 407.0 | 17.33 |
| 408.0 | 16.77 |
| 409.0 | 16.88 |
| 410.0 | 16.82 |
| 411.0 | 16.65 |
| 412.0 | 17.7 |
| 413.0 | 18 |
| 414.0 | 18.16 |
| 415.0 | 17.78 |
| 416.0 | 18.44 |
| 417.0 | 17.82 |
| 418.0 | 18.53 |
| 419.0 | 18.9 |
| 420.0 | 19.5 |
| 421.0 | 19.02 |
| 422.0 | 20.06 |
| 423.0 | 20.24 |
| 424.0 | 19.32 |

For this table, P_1 -0.32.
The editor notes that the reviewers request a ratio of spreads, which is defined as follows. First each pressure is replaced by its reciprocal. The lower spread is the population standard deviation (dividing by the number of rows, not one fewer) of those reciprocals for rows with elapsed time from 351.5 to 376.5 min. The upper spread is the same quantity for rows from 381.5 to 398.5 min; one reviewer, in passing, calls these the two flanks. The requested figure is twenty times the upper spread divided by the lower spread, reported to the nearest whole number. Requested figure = 19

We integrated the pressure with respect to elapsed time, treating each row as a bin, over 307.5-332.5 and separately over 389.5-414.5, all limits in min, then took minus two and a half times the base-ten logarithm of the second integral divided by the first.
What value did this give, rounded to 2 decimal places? -0.12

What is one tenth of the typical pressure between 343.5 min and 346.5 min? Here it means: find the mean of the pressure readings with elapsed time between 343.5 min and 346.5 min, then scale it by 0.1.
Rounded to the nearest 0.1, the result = 1.2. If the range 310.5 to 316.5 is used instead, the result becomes 1.7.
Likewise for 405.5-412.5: 1.7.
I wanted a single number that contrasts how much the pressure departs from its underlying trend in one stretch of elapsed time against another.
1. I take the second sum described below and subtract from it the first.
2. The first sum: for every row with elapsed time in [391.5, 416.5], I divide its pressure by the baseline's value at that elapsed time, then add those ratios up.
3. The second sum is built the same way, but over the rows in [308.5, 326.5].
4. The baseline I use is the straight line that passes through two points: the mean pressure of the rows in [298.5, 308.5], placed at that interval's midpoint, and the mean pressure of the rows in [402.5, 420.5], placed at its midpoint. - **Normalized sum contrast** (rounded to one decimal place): -4.7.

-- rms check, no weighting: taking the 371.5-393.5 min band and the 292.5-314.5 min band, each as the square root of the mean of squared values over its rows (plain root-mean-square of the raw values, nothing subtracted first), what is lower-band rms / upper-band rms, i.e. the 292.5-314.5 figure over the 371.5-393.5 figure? 0.85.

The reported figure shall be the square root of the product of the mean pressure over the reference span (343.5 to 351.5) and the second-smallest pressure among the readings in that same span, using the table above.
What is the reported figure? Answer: 12.0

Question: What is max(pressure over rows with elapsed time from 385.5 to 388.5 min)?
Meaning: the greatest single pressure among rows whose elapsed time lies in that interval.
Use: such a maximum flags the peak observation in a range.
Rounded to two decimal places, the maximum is 18.59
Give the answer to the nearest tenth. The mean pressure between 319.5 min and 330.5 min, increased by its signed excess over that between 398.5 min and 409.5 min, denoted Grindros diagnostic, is 10.8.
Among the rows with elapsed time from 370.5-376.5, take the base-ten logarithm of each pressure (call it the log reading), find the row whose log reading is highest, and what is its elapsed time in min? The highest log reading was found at 376.0 min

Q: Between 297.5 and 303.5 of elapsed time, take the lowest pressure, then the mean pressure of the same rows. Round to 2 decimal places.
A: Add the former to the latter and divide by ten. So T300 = 2.60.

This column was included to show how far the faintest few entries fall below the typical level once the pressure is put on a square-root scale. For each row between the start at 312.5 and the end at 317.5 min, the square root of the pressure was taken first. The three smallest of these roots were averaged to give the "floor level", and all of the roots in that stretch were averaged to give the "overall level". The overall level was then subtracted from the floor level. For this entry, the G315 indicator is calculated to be -0.037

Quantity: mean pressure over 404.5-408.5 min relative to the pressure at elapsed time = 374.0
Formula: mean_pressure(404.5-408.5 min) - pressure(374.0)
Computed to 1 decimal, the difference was 3.4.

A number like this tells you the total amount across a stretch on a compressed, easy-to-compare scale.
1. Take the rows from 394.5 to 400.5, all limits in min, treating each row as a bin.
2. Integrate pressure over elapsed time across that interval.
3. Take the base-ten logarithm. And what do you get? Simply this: 1.98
